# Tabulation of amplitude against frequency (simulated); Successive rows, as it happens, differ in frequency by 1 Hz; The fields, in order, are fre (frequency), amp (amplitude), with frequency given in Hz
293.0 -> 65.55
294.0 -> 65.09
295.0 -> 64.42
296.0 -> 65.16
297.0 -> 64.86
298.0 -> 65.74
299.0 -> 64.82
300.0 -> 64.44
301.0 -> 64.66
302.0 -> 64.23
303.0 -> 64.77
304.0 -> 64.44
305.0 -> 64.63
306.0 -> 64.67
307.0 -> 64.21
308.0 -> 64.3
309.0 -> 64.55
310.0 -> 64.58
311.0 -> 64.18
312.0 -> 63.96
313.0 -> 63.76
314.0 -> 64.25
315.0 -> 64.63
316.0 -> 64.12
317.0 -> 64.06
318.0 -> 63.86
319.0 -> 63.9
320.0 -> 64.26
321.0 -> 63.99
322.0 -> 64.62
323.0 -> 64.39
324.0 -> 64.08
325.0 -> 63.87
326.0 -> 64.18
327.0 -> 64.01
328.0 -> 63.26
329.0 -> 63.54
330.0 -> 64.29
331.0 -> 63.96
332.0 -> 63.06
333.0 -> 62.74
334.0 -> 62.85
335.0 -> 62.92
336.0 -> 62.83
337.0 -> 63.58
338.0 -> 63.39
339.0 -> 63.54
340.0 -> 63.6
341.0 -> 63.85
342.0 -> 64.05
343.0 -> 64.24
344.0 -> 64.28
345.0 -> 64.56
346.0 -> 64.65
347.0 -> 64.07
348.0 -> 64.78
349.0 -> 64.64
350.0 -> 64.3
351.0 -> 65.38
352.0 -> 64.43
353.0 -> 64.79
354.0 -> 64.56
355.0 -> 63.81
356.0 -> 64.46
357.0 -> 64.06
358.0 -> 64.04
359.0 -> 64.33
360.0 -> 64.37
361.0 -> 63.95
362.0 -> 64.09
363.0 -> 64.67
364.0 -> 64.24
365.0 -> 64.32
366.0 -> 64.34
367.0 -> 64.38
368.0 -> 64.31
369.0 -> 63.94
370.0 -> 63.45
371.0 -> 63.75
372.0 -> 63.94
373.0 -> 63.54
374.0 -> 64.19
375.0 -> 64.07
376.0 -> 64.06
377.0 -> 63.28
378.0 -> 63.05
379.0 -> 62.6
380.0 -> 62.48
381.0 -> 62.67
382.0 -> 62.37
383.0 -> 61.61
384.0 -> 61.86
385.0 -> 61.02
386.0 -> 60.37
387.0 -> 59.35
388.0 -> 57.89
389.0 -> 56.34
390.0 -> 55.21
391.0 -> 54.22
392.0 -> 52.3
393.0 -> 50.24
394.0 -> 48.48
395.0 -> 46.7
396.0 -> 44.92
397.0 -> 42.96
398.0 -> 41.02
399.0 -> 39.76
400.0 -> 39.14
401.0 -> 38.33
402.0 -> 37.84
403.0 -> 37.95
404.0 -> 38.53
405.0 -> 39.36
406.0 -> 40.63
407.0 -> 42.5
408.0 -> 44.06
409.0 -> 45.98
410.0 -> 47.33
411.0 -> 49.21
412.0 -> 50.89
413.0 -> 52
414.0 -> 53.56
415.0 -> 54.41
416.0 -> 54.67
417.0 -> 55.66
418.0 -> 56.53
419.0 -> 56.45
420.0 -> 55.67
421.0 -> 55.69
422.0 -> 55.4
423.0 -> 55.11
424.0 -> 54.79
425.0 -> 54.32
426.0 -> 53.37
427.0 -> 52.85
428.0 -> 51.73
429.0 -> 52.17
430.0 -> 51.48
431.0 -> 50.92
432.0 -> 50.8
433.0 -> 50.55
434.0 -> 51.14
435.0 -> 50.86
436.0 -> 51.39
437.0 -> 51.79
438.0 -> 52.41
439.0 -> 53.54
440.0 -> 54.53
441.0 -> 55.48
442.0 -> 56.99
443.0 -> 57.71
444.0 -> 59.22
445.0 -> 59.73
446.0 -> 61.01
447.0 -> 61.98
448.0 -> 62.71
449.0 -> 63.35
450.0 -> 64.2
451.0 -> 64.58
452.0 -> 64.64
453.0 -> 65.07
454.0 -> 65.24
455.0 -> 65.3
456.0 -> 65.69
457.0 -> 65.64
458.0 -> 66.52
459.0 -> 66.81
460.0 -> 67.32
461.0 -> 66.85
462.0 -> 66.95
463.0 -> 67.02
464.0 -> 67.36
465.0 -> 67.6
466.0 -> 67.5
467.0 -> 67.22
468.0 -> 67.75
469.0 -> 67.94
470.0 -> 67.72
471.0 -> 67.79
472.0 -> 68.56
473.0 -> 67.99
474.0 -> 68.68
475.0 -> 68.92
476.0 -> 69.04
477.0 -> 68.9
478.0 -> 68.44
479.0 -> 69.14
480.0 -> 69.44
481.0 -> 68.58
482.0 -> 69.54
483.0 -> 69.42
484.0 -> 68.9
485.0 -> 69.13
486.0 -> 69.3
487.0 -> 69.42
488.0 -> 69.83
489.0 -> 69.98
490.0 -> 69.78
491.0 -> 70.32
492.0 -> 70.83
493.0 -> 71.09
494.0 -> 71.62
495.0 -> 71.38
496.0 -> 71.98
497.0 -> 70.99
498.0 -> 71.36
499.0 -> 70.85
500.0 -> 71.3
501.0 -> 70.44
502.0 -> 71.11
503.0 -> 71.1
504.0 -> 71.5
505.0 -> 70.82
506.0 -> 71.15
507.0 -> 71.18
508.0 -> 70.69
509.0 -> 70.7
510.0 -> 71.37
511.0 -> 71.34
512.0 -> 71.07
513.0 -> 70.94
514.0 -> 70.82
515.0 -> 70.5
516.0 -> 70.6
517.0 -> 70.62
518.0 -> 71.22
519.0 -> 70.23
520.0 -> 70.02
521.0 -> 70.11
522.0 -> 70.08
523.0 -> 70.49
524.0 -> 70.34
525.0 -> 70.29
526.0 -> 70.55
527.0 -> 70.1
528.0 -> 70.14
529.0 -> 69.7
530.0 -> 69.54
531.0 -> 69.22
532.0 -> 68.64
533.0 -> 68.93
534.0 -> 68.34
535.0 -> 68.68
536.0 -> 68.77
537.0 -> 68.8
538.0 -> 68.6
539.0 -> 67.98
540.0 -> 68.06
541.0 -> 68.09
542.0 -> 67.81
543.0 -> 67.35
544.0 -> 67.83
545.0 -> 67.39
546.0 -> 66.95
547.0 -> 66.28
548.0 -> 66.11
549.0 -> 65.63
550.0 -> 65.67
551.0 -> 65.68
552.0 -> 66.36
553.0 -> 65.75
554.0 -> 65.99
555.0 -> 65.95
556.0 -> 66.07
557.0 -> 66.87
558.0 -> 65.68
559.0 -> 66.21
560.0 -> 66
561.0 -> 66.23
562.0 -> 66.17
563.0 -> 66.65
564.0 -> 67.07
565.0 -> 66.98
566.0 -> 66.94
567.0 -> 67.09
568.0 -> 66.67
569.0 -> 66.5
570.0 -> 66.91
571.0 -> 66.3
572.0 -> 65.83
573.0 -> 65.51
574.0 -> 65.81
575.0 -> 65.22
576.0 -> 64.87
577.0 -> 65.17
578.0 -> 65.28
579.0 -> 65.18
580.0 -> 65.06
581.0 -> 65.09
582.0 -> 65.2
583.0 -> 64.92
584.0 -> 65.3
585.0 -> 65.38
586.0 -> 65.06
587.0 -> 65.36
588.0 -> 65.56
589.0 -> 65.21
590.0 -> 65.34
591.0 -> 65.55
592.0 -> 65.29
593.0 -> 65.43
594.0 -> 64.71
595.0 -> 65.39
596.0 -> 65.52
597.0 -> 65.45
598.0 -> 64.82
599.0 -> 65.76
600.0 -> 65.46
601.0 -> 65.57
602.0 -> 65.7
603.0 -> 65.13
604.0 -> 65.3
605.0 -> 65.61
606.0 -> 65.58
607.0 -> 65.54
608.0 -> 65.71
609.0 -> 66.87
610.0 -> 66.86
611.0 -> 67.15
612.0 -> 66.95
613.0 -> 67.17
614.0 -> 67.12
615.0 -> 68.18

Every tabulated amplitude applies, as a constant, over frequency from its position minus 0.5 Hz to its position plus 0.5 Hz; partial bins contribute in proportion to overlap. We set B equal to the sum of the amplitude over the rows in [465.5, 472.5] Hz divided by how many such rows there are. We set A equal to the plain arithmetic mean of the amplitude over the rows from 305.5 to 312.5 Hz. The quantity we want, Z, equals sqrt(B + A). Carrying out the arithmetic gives 11.49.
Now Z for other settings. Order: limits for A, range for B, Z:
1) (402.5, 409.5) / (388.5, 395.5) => 9.65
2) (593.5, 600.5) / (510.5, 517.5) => 11.67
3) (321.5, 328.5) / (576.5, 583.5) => 11.37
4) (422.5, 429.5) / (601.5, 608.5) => 10.91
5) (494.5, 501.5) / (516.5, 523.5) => 11.90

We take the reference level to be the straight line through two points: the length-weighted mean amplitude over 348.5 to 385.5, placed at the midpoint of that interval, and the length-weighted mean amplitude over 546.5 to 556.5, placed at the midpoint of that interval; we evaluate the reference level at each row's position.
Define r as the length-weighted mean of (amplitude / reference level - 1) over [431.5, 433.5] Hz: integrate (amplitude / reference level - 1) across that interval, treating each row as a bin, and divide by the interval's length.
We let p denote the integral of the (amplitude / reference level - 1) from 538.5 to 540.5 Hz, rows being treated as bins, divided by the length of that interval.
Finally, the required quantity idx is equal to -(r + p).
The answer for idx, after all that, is 0.18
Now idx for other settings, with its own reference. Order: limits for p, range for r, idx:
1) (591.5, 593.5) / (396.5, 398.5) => 0.36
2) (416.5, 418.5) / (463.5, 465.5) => 0.09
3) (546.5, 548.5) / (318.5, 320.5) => -0.02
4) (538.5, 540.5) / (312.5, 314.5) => -0.05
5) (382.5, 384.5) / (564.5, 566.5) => 0.02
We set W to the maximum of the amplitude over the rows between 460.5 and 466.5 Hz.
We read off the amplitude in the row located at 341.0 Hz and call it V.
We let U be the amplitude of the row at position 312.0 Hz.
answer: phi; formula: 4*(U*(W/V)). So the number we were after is 271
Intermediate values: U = 63.96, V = 63.85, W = 67.6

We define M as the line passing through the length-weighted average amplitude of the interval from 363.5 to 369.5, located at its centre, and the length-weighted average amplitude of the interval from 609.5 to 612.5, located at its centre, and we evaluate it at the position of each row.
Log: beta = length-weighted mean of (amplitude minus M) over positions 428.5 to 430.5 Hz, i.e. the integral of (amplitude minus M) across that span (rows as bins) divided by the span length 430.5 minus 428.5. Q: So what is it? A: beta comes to -13.1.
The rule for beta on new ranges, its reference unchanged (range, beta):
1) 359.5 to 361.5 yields 0.0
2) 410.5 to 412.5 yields -14.7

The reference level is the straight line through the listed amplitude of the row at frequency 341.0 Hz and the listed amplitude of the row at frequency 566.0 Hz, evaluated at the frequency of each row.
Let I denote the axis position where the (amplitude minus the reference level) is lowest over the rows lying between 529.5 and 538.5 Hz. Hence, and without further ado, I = 534.0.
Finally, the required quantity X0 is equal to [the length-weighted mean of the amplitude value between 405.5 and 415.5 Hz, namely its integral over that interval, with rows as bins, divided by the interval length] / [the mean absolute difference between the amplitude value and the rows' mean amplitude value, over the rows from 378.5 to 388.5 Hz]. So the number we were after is 38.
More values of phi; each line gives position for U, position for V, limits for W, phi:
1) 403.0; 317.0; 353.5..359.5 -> 153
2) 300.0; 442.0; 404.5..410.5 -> 214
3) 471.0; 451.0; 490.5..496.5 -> 302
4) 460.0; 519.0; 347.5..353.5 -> 251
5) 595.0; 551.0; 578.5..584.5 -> 260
